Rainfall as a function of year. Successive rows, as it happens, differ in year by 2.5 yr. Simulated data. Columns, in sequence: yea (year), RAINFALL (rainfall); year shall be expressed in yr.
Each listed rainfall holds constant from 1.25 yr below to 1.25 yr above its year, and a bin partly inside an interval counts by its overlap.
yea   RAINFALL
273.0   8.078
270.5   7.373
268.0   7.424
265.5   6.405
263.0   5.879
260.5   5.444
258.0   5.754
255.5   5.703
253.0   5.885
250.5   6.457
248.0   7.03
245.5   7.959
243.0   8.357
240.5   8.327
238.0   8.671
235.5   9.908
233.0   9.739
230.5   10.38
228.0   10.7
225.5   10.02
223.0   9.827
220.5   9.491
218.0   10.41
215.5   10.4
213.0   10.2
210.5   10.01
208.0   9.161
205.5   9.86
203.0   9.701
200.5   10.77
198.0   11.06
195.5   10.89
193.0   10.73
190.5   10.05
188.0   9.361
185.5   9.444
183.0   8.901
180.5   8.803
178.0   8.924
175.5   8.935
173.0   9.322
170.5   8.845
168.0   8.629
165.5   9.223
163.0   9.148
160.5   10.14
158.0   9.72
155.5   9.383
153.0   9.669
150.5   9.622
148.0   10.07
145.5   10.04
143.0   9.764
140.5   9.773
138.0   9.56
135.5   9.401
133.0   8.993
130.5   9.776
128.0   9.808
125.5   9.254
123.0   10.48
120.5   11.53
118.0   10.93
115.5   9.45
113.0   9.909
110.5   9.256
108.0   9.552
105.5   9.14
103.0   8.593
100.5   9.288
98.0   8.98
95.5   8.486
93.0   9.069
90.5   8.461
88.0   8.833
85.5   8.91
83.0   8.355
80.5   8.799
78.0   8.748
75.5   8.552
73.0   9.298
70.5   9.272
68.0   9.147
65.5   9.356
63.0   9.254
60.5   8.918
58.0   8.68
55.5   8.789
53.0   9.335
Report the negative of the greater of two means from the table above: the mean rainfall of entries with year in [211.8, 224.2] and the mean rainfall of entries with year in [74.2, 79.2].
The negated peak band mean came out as -10.1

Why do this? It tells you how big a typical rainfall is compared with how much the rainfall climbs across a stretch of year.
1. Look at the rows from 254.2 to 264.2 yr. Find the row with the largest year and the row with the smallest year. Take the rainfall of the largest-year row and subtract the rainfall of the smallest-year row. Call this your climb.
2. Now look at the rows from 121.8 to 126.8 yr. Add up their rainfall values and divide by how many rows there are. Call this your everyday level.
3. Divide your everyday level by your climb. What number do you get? 56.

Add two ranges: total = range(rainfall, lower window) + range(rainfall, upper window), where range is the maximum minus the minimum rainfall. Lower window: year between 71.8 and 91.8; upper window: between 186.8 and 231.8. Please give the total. 2.8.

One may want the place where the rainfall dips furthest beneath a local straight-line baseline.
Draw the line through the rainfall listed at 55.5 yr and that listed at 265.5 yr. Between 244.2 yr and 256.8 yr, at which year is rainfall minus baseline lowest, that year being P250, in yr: 255.5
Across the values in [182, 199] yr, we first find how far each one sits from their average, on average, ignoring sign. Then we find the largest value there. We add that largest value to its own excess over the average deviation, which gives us 21.4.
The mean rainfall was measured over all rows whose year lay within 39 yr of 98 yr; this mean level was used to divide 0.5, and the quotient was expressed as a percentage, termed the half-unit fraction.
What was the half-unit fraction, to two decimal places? 5.39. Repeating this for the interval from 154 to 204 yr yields 5.21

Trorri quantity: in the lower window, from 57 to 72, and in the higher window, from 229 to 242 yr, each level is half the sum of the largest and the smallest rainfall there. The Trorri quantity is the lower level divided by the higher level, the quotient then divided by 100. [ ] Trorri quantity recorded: 0.0096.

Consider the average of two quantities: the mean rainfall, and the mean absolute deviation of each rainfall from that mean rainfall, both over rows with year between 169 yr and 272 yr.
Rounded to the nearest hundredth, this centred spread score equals 5.08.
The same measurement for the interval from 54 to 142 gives 4.87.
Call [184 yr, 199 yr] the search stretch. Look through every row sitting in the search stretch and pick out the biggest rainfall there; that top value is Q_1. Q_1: 11.06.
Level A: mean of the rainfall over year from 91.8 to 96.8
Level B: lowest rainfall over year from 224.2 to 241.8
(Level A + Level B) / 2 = 8.55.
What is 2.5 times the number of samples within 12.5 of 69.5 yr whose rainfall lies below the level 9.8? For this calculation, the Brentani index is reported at 25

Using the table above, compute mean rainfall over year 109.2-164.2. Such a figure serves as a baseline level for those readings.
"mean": 9.8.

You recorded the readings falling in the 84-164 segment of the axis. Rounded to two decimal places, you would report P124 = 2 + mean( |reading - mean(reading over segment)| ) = 2.49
